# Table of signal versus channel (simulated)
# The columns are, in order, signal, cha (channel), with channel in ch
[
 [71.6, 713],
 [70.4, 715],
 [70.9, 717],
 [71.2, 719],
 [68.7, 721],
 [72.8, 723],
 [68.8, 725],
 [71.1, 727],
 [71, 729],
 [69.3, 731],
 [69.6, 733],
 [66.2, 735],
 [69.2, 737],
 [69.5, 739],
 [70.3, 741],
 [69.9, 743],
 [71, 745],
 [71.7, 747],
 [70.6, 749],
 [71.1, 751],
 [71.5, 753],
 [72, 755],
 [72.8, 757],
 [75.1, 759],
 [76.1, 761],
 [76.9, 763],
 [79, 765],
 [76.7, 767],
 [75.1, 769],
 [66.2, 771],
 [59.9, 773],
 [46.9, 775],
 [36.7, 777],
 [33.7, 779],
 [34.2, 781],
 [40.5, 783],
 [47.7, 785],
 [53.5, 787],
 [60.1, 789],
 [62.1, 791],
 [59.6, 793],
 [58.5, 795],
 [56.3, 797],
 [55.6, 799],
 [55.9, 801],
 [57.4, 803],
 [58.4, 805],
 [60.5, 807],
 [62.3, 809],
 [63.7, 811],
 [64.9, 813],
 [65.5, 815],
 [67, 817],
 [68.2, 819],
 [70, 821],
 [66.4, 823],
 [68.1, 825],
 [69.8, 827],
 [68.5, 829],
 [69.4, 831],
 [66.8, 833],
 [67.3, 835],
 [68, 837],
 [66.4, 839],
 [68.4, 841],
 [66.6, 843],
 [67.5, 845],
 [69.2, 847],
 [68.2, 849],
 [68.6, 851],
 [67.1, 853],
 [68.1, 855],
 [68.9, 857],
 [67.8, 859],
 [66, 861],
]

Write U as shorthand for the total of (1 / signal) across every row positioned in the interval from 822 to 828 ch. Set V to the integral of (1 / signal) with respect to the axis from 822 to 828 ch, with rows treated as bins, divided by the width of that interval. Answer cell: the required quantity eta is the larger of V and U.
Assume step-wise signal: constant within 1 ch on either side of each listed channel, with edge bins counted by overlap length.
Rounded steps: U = 0.044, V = 0.0147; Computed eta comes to 0.044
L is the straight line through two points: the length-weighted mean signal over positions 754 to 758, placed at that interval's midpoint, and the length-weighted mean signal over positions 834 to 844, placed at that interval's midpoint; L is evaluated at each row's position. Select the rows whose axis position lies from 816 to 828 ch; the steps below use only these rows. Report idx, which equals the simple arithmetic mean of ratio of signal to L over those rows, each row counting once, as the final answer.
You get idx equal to 1.00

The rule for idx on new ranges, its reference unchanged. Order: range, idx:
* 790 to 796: 0.86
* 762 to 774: 1.01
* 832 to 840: 0.99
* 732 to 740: 0.93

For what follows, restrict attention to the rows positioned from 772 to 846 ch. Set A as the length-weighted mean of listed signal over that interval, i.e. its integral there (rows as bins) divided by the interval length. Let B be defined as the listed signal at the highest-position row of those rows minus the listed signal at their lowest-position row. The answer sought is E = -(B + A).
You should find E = -67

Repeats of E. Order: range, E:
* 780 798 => -75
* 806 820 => -72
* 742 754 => -73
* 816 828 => -71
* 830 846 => -66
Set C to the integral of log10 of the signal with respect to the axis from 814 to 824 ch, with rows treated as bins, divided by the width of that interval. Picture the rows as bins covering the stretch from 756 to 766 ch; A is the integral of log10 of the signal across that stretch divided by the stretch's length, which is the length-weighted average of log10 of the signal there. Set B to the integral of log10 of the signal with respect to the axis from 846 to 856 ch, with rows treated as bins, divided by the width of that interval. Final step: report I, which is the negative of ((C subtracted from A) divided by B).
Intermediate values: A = 1.88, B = 1.83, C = 1.83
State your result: -0.03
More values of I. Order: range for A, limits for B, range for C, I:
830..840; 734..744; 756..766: 0.03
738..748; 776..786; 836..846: -0.01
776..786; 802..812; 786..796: 0.10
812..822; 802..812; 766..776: -0.01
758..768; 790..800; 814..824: -0.03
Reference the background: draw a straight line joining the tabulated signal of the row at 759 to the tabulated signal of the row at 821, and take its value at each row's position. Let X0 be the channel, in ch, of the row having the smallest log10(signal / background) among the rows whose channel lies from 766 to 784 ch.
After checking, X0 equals 779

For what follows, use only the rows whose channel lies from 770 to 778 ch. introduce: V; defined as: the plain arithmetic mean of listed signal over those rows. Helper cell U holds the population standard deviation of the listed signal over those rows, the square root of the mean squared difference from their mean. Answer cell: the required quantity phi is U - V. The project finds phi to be -41.0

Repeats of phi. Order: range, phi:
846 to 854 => -67.5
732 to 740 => -67.2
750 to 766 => -71.6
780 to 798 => -43.3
